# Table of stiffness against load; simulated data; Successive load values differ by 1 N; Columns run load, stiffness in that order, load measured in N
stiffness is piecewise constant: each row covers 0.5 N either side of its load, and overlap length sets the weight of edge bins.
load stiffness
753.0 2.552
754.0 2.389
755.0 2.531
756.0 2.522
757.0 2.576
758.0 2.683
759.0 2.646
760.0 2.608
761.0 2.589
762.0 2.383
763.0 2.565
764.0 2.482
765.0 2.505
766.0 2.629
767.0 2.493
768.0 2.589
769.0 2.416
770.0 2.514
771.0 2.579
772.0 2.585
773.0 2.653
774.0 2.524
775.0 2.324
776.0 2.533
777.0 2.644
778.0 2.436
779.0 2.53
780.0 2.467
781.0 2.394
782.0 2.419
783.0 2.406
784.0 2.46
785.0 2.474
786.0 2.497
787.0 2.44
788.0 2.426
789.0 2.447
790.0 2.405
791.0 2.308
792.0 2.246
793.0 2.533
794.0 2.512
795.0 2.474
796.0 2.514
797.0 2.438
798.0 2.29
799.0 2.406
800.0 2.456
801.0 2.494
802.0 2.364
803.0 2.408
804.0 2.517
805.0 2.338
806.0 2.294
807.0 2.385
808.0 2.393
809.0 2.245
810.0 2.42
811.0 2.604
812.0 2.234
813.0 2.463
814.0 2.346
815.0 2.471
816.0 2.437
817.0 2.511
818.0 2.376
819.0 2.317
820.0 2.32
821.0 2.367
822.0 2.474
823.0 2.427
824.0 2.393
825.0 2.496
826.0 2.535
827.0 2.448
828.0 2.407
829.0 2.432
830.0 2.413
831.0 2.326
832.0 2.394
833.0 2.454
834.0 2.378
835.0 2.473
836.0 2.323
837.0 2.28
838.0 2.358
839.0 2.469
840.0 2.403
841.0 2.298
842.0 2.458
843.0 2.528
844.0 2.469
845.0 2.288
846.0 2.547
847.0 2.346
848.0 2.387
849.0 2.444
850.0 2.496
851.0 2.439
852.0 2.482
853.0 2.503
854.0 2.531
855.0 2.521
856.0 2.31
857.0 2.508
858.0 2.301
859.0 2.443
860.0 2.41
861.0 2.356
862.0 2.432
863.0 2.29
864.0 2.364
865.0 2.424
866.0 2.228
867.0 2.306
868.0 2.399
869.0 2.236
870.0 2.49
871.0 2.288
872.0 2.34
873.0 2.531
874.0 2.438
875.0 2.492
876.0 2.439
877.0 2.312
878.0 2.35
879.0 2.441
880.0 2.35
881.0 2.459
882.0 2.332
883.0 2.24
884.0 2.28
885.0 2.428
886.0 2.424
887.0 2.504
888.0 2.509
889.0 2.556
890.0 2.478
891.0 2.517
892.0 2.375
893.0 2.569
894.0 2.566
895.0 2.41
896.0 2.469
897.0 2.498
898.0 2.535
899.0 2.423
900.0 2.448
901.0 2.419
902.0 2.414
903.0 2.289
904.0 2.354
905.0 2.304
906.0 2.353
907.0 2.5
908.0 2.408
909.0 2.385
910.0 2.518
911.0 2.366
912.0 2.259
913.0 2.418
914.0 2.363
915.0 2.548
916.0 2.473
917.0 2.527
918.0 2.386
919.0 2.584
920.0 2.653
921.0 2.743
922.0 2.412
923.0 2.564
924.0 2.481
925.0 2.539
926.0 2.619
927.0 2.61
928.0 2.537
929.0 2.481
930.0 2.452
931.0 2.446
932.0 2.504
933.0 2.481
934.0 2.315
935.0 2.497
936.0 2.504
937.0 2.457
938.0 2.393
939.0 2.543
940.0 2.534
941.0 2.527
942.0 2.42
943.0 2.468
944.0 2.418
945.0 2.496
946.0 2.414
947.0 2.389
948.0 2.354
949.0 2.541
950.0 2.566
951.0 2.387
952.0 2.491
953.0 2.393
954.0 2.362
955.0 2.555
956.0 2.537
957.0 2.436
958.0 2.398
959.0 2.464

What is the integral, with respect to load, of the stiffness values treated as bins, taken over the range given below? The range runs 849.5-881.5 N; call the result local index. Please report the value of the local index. 77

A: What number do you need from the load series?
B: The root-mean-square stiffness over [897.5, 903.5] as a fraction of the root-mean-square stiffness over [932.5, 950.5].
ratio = 0.98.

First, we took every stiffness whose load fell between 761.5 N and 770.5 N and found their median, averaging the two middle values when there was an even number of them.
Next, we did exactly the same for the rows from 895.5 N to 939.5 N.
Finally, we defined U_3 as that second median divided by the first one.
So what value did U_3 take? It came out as 0.986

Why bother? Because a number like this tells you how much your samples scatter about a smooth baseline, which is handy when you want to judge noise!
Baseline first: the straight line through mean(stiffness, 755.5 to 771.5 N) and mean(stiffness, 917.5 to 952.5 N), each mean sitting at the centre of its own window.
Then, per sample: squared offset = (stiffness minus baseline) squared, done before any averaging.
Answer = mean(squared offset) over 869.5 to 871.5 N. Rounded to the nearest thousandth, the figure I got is 0.026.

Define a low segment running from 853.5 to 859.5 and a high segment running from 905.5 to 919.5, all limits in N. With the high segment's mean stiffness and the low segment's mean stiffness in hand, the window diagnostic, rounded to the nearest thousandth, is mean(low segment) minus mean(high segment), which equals 0.001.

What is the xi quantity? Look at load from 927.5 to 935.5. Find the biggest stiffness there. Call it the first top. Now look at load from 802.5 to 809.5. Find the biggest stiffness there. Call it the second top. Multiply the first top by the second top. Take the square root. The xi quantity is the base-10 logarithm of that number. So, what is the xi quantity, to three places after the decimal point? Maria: 0.403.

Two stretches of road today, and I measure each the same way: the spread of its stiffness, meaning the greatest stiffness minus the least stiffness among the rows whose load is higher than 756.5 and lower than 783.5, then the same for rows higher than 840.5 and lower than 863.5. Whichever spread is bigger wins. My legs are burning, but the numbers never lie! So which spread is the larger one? 0.36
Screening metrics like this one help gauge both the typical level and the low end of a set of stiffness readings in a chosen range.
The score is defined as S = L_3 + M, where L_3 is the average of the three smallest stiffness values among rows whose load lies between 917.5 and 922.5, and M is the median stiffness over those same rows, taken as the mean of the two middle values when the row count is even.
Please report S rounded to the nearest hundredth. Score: 5.04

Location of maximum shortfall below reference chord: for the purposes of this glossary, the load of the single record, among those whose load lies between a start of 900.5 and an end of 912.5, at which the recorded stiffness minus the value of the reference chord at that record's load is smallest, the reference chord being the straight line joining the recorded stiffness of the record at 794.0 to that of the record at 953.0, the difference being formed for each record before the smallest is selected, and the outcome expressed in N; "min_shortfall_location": 912.0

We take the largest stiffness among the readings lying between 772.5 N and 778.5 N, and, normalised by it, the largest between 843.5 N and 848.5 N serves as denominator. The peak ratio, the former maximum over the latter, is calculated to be 1.04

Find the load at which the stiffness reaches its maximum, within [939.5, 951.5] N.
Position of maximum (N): 950.0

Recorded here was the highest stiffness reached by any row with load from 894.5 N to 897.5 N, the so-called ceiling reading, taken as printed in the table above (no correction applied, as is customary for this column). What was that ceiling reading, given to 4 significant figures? 2.498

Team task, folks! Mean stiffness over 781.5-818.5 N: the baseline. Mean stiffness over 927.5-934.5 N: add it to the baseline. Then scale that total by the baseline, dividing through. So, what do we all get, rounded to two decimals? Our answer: 2.02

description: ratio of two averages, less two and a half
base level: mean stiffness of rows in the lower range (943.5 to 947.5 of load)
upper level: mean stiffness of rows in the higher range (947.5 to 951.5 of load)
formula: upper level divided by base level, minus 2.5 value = -1.49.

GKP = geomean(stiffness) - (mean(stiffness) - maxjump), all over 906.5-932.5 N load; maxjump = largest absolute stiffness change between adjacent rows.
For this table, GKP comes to 0.33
